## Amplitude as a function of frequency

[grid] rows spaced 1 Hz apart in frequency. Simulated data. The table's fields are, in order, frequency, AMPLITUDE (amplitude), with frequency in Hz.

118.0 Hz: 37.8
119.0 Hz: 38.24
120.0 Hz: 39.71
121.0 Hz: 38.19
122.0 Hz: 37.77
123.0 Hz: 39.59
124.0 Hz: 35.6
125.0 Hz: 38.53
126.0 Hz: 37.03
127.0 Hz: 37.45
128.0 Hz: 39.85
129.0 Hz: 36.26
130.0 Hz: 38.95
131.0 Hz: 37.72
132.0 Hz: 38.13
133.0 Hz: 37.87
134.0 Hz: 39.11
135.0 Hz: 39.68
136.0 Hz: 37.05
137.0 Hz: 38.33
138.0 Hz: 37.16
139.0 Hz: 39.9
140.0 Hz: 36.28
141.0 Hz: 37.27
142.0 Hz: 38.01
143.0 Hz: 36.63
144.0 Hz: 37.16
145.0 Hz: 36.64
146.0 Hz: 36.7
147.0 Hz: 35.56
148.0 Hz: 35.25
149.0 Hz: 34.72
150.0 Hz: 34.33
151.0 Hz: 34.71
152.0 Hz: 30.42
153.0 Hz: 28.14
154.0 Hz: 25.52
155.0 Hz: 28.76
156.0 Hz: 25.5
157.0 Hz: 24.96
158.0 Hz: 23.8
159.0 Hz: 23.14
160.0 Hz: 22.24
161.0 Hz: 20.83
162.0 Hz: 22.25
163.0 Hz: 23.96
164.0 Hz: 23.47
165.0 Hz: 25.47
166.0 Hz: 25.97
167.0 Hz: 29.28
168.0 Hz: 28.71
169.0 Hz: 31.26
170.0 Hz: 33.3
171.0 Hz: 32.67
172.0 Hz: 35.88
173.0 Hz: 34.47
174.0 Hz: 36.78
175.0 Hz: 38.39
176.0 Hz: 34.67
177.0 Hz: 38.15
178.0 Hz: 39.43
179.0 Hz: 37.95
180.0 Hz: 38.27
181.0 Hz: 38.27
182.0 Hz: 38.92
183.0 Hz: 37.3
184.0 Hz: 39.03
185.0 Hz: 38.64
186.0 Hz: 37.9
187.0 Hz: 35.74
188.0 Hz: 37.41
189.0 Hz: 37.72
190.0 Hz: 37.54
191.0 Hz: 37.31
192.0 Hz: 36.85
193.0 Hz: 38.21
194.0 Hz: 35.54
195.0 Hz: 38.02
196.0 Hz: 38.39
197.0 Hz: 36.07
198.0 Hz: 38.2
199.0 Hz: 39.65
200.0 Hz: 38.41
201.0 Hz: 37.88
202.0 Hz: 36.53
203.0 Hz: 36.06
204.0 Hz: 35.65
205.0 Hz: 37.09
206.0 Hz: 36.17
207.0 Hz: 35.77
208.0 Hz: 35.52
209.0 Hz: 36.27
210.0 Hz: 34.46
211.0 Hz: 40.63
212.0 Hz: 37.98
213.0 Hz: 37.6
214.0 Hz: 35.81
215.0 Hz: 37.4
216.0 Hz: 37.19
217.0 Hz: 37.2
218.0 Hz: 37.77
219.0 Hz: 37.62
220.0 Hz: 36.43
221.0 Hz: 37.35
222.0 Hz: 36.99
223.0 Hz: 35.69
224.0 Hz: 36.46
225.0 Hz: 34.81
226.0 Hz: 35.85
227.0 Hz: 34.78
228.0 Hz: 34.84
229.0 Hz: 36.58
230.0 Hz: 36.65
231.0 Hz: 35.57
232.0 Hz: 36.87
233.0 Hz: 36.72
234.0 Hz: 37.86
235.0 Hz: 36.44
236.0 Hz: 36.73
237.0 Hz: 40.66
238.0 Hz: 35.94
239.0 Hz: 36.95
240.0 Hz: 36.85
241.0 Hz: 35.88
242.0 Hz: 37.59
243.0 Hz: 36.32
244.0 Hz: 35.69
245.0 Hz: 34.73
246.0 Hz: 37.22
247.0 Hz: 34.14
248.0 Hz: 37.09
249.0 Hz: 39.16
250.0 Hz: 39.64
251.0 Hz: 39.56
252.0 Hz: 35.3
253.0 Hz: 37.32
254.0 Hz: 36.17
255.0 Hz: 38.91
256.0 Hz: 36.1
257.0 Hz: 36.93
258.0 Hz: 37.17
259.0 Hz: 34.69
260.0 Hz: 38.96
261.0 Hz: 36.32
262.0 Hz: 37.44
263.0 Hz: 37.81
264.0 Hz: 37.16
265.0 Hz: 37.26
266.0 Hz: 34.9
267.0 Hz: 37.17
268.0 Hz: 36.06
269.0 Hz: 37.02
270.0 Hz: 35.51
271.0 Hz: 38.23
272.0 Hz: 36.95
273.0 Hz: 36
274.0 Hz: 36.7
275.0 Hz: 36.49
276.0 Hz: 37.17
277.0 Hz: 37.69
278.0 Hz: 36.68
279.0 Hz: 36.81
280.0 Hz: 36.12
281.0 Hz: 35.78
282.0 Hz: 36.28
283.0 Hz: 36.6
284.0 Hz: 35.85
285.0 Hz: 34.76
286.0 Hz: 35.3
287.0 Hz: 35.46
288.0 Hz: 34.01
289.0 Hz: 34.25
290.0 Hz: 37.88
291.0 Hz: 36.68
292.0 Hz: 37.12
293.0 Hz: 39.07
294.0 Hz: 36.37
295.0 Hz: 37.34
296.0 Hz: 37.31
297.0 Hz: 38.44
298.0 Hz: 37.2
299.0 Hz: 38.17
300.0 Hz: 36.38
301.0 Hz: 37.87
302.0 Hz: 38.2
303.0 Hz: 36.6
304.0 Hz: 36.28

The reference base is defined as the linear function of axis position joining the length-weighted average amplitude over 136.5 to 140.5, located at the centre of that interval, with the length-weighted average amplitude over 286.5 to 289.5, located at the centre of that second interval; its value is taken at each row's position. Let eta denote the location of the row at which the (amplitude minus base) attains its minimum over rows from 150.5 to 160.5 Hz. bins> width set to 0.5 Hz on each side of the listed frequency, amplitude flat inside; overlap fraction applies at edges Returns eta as 160.0 Hz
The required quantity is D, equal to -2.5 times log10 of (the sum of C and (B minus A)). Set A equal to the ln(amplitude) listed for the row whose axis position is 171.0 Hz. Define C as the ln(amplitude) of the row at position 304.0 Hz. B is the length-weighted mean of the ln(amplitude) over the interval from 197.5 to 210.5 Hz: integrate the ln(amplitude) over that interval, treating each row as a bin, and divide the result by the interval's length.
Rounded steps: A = 3.49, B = 3.60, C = 3.59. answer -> -1.42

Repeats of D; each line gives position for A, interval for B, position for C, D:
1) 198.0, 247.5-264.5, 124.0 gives -1.38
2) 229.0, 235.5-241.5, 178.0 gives -1.42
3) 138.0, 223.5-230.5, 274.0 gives -1.38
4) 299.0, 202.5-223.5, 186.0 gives -1.39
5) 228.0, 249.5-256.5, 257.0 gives -1.42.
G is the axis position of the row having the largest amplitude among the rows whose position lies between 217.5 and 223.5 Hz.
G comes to 218.0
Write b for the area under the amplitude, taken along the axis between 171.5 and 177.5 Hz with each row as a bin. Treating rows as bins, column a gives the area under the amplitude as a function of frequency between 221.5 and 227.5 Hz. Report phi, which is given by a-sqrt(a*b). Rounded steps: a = 215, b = 218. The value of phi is -1.9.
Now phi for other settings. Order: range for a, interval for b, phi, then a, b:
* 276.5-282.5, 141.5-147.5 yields -0.7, 219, 221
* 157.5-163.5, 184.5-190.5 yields -38.8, 136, 225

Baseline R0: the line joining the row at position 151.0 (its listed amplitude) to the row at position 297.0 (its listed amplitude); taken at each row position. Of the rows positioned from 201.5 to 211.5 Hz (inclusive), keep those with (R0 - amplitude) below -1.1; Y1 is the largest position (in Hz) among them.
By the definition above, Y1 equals 211.0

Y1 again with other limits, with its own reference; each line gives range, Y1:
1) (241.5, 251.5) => 251.0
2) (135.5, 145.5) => 145.0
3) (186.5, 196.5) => 196.0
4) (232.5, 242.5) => 237.0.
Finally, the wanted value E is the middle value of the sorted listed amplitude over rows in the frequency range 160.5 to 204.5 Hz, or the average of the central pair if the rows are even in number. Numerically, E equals 37.1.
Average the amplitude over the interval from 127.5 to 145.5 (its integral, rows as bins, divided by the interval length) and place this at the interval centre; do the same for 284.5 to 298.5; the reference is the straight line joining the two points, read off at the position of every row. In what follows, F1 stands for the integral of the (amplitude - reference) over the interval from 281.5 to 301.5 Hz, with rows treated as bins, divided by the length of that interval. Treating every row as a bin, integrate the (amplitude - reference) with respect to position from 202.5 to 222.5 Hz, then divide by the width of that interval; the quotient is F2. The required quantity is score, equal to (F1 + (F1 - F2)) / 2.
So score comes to 0.3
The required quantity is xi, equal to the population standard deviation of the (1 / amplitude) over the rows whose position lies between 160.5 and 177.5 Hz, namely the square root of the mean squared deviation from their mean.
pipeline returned 0.0068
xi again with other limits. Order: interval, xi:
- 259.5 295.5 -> 0.0009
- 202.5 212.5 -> 0.0012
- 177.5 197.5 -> 0.0007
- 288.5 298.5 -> 0.0009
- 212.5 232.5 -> 0.0007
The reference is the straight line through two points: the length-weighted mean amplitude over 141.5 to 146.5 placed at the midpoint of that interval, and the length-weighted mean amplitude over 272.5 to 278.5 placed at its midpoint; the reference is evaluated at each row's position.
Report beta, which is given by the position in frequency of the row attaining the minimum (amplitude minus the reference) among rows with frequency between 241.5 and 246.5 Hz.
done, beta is 245.0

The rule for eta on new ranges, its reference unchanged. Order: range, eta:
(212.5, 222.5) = 214.0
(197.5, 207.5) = 204.0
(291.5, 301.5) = 294.0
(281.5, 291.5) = 288.0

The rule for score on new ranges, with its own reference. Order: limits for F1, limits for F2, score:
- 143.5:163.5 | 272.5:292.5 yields -8.3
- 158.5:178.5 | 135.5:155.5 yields -6.1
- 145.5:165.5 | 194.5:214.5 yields -9.6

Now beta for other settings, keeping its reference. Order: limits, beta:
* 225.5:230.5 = 227.0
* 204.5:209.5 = 208.0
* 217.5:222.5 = 220.0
